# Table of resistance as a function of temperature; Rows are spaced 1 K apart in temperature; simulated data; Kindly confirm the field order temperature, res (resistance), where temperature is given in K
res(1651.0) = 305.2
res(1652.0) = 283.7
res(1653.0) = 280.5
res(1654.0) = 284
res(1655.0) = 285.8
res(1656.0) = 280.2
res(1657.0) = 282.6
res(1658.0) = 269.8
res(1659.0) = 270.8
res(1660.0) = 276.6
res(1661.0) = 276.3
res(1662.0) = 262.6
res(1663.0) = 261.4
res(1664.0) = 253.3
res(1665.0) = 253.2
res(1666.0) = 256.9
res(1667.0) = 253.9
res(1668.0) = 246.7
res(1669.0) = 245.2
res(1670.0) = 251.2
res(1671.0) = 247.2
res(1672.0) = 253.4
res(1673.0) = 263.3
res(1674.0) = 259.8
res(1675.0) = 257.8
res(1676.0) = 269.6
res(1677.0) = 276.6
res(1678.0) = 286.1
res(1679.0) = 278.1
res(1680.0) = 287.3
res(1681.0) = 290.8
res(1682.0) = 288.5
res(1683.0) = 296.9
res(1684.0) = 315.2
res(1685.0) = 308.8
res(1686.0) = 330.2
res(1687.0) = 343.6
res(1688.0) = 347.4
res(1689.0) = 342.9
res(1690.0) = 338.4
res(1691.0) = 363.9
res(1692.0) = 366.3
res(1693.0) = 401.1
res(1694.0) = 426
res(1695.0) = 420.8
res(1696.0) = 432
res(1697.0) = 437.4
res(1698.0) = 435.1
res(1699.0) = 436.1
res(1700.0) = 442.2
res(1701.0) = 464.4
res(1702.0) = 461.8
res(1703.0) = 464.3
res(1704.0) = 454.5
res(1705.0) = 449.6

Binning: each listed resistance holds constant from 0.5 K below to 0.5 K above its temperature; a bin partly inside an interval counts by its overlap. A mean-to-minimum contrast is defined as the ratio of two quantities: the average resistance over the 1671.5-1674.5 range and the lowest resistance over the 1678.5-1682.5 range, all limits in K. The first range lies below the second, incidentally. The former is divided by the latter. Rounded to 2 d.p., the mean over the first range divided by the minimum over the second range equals 0.93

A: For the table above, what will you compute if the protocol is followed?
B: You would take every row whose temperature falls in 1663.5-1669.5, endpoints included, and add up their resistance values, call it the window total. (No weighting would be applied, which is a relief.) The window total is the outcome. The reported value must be 1509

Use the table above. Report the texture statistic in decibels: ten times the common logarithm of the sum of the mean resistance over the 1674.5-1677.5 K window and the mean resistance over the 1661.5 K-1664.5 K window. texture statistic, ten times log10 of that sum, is 27.2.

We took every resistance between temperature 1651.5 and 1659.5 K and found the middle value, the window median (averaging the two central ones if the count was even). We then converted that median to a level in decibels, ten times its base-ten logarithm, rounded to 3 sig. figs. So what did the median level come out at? 24.5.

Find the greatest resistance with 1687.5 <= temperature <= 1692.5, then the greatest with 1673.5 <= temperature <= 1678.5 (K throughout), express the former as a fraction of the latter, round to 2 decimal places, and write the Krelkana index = 1.28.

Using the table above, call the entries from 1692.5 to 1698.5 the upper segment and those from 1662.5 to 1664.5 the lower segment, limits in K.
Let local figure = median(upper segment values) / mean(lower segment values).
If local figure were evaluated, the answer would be 1.7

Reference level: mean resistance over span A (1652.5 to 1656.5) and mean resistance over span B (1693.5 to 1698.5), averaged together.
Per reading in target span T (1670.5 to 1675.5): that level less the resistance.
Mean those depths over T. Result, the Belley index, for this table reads 100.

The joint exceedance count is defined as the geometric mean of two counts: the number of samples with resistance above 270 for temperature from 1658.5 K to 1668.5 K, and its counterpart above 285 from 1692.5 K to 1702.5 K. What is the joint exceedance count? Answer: 5.5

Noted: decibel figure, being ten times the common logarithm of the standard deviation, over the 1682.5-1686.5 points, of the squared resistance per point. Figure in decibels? 39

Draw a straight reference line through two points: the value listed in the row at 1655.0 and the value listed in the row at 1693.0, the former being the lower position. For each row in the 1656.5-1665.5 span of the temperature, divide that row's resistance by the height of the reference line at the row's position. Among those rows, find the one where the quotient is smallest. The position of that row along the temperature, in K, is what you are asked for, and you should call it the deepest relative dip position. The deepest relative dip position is 1665.0 K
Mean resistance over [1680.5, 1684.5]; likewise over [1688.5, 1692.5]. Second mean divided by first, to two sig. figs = 1.2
